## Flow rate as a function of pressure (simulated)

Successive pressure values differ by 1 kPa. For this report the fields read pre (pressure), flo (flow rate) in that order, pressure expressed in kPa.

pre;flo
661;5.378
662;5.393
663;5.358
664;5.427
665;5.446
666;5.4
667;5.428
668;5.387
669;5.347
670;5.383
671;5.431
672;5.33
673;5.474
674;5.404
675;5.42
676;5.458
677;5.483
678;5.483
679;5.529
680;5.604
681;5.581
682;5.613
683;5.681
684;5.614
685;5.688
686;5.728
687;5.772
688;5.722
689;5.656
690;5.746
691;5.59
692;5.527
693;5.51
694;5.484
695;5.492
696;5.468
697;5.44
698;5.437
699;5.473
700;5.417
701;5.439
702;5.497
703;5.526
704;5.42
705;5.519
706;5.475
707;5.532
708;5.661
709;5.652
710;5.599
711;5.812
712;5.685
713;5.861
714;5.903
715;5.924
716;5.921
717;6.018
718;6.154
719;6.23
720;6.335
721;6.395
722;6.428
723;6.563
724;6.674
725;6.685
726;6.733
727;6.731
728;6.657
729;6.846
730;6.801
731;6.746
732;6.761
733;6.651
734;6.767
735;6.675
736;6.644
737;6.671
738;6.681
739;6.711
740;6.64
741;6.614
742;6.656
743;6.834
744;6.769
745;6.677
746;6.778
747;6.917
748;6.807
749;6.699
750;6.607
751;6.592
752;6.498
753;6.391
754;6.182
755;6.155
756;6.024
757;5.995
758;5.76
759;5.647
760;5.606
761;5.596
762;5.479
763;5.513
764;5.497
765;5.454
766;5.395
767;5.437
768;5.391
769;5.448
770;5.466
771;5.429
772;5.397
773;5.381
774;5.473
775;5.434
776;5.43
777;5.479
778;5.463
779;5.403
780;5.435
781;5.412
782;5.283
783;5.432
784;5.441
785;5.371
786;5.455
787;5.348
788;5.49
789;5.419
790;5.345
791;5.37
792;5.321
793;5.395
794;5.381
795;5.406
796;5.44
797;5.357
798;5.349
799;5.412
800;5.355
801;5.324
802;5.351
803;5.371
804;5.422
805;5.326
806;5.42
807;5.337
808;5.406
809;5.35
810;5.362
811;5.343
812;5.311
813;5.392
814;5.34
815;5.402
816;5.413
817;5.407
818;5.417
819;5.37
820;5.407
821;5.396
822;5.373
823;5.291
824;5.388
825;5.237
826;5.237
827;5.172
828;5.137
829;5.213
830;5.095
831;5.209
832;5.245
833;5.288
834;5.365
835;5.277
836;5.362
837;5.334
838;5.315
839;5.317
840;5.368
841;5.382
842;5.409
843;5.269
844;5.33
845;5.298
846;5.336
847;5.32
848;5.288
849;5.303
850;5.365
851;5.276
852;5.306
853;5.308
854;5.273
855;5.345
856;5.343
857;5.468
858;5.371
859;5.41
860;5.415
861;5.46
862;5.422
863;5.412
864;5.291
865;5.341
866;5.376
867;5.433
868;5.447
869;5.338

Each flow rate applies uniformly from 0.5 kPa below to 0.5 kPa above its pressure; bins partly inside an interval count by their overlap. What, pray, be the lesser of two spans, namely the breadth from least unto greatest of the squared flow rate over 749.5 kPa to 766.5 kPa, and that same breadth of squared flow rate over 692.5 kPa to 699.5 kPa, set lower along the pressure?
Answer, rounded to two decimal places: 0.80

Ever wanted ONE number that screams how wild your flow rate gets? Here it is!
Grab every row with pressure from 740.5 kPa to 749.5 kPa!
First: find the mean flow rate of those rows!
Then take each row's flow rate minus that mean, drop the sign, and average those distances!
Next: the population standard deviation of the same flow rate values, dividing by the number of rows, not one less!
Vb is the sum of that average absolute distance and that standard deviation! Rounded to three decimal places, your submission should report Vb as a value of 0.170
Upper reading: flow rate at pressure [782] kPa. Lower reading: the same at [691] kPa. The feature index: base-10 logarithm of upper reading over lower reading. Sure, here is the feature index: -0.025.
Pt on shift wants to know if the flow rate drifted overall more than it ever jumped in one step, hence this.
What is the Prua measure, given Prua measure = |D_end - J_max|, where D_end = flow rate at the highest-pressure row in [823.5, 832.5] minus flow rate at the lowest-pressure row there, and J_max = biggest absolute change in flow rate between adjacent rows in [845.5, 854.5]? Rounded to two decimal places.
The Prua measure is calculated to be 0.23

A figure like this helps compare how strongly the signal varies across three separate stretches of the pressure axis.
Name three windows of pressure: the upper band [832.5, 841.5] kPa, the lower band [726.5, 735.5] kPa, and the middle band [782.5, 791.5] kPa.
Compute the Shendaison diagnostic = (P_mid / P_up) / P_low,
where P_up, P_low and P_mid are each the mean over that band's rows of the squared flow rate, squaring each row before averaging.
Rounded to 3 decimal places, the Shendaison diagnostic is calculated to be 0.023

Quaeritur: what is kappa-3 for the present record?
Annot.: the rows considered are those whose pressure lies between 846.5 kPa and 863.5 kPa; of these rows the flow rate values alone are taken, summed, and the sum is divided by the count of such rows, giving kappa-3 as 5.36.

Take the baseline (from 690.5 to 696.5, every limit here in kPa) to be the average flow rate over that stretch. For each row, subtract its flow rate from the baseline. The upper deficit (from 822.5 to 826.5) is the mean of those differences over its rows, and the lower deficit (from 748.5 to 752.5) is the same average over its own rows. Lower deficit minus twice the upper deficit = -1.5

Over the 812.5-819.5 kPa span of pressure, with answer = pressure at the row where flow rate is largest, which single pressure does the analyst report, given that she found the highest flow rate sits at 818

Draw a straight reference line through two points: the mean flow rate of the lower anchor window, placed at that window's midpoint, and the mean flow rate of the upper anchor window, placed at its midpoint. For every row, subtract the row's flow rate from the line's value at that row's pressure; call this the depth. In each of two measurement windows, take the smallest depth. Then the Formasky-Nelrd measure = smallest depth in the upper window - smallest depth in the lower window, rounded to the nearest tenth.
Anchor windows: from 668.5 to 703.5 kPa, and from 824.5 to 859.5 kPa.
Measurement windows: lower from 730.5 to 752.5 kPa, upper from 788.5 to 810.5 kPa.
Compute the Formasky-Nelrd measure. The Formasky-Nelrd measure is 1.4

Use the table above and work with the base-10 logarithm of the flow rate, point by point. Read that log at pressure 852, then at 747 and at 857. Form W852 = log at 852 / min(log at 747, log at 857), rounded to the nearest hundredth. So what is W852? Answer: 0.98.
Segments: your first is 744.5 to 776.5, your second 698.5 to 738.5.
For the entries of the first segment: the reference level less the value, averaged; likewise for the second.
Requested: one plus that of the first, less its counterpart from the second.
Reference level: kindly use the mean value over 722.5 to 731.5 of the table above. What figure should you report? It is 1.26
